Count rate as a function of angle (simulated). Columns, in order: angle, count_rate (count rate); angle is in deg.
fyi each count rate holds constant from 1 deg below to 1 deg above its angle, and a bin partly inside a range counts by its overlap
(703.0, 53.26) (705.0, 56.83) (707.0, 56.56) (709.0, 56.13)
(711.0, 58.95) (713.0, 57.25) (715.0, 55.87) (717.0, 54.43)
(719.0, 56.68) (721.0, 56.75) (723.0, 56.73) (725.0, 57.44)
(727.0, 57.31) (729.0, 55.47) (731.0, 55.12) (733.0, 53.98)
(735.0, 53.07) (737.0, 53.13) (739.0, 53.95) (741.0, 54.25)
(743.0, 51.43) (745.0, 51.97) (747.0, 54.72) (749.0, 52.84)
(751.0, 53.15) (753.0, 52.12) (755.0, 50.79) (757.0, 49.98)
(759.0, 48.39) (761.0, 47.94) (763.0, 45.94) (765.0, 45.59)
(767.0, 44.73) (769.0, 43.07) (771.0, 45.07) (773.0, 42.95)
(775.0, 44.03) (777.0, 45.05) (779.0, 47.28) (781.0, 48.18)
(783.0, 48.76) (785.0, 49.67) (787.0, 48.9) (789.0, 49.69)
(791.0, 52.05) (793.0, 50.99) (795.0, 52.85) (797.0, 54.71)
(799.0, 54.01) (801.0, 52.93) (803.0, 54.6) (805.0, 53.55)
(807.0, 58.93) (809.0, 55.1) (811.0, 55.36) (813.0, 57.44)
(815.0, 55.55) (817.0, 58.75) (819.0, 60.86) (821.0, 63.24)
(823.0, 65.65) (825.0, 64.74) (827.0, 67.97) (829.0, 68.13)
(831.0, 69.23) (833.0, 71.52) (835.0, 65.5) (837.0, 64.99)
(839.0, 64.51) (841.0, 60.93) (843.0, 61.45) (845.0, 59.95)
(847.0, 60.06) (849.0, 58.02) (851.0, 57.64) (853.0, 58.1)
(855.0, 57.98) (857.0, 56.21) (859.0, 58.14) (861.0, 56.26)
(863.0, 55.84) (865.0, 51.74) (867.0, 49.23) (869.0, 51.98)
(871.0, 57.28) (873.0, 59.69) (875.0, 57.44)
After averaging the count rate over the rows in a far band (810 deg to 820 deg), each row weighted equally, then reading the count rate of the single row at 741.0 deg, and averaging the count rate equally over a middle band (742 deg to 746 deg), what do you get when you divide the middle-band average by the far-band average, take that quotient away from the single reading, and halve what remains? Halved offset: 26.7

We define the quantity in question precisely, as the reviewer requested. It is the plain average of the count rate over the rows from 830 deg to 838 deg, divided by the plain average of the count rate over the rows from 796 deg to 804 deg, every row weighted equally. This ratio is 1.25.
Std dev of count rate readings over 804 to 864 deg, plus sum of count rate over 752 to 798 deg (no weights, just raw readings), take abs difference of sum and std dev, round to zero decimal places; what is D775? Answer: 1104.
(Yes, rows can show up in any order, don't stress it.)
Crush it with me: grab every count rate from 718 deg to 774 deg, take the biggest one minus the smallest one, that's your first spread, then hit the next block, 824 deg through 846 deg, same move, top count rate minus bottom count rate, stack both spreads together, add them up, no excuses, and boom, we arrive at 26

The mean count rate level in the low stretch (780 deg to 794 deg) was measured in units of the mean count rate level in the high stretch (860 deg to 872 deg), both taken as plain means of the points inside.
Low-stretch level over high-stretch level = 0.93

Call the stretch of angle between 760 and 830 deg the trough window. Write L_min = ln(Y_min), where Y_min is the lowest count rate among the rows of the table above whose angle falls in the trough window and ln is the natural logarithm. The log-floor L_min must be 3.8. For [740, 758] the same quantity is 3.9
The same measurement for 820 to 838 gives 4.1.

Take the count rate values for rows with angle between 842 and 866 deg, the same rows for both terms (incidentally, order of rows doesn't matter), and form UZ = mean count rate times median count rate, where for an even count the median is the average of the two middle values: 3342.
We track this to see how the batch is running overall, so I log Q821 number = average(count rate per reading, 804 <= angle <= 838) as 62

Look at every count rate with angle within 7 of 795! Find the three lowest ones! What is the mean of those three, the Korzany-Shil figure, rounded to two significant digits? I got 51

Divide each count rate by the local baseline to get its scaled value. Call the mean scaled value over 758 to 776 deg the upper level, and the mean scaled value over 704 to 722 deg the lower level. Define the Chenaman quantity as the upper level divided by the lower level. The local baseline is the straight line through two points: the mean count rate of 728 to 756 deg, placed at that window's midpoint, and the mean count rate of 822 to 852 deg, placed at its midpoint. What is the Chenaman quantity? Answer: 0.71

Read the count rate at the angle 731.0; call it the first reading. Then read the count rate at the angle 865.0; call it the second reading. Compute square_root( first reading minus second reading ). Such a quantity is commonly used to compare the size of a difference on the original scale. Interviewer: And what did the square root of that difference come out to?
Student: 1.8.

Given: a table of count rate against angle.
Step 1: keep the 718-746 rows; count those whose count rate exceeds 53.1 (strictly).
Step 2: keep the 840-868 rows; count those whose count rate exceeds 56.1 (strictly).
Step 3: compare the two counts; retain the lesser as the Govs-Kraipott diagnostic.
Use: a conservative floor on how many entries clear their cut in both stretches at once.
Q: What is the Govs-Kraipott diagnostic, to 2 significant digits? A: 11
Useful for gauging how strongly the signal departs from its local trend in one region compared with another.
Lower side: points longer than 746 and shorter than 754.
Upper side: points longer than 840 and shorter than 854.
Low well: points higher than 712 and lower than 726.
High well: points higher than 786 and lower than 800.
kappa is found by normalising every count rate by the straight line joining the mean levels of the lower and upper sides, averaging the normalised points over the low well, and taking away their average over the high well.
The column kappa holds 0.18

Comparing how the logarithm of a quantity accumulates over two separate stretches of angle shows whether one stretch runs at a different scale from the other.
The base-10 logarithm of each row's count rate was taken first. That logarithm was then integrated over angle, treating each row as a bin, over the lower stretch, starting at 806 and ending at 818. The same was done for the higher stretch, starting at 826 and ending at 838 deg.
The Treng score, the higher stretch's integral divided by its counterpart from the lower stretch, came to 1.04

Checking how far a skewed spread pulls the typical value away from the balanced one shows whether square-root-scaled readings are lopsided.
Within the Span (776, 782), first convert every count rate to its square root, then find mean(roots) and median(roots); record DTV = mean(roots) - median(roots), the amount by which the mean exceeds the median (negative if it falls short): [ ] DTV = -0.033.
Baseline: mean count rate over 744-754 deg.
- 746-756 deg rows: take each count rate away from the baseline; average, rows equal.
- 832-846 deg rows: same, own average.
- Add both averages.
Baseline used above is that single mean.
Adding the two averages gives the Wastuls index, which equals -11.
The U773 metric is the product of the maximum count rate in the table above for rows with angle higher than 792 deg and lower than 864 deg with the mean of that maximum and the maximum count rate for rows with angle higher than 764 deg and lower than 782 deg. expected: 4280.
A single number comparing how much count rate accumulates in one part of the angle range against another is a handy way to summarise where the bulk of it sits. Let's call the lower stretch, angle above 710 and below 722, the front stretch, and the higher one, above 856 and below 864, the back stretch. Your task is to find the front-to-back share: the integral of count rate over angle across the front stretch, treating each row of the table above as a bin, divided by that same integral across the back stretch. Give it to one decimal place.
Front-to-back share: 1.5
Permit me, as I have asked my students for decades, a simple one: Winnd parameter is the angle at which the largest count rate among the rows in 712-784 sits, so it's 725.0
